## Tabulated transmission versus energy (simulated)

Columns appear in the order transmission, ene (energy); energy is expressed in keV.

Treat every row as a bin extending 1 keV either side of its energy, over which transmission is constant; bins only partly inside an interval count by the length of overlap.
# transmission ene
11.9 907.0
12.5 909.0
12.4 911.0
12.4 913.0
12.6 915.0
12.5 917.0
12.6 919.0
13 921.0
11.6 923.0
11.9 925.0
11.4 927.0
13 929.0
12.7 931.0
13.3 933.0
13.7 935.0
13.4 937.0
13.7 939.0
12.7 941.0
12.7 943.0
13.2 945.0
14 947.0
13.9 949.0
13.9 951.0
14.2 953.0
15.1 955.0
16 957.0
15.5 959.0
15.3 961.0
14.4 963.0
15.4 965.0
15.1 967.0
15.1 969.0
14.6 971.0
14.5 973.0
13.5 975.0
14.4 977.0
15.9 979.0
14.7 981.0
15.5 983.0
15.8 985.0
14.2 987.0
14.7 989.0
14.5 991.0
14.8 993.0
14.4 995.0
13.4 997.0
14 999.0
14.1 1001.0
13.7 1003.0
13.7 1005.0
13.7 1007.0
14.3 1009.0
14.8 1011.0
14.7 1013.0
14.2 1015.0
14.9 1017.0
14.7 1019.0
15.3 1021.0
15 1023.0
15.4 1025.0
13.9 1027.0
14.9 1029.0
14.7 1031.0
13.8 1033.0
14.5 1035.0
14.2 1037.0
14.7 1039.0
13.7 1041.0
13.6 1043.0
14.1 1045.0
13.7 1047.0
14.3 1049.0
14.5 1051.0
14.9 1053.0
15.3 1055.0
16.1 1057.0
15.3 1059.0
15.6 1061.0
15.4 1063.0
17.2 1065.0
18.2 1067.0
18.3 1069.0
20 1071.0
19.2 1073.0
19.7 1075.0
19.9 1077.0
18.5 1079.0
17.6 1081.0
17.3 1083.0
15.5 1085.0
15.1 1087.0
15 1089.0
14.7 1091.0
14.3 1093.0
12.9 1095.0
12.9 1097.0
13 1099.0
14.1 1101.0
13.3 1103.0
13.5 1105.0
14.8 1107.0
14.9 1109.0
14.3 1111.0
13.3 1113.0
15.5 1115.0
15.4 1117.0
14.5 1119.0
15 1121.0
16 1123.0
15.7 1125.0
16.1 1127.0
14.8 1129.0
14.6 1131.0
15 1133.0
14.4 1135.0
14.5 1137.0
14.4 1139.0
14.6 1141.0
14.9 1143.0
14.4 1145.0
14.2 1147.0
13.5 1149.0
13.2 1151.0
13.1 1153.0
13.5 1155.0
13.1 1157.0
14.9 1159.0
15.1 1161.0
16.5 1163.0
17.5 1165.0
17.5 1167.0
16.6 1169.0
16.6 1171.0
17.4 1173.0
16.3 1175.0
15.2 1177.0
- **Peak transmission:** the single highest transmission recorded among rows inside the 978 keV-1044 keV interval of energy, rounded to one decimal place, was 15.9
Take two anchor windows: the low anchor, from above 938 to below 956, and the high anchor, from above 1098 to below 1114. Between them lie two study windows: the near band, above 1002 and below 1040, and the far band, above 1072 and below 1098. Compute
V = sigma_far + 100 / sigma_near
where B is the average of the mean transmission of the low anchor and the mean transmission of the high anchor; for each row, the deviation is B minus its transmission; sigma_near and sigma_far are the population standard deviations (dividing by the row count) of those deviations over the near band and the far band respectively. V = 193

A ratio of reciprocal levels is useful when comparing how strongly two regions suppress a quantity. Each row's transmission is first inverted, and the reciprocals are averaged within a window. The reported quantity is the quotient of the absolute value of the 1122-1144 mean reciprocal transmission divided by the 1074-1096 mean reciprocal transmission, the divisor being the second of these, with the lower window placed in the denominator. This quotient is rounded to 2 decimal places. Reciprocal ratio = 1.08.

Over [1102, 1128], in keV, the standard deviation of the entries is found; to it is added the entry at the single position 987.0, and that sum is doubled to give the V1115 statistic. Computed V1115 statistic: 30.3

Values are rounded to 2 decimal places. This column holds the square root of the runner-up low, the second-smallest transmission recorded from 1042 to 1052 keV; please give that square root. 3.70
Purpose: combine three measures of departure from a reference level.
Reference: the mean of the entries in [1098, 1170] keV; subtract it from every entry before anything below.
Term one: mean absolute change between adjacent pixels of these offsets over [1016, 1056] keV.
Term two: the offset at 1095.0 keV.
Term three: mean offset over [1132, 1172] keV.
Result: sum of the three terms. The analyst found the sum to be -1.1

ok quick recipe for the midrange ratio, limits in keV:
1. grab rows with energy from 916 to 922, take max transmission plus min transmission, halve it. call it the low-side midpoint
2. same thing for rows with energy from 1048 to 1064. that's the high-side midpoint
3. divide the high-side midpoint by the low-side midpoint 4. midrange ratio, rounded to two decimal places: 1.19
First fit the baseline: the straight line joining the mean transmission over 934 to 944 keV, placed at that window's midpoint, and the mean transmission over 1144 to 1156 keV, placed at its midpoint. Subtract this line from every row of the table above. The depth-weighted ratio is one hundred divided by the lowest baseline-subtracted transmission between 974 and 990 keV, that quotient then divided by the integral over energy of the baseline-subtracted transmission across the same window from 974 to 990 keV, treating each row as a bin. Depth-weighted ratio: 22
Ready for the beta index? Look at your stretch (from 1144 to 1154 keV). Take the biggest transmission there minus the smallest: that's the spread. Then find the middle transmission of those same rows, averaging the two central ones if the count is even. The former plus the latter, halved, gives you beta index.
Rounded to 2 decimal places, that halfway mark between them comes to 7.40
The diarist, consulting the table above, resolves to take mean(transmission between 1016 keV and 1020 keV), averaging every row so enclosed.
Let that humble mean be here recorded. 14.8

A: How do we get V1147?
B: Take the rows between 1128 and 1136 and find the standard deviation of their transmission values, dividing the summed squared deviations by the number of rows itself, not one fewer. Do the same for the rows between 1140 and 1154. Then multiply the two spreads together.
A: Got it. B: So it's 0.15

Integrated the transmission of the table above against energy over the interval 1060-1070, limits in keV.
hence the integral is 169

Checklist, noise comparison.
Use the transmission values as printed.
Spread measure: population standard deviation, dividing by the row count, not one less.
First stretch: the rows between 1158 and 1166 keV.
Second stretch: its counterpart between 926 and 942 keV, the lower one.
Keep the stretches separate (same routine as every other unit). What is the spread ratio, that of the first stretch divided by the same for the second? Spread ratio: 1.51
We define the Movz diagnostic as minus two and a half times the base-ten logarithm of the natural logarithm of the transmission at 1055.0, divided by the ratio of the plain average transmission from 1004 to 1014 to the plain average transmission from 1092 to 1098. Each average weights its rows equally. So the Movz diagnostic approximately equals -1.02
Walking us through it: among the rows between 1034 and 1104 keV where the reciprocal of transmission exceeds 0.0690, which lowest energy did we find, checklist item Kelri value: 1037.0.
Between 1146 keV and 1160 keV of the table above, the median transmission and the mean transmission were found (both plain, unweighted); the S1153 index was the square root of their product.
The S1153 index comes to 13.6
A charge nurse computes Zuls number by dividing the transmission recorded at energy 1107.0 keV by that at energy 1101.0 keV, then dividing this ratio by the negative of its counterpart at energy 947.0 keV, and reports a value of -0.075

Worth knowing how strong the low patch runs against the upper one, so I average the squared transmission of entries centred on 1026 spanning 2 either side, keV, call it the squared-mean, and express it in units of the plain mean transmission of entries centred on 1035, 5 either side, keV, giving 15.0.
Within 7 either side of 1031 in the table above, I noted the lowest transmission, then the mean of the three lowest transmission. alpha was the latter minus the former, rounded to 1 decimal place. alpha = 0.2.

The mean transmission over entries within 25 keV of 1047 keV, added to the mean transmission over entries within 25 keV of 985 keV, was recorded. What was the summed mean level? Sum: 29.8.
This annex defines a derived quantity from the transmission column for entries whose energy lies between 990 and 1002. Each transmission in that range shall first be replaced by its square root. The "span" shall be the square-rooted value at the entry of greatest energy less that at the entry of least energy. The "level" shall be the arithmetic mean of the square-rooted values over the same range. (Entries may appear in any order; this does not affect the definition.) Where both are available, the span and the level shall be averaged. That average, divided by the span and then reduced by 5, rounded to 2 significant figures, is -40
